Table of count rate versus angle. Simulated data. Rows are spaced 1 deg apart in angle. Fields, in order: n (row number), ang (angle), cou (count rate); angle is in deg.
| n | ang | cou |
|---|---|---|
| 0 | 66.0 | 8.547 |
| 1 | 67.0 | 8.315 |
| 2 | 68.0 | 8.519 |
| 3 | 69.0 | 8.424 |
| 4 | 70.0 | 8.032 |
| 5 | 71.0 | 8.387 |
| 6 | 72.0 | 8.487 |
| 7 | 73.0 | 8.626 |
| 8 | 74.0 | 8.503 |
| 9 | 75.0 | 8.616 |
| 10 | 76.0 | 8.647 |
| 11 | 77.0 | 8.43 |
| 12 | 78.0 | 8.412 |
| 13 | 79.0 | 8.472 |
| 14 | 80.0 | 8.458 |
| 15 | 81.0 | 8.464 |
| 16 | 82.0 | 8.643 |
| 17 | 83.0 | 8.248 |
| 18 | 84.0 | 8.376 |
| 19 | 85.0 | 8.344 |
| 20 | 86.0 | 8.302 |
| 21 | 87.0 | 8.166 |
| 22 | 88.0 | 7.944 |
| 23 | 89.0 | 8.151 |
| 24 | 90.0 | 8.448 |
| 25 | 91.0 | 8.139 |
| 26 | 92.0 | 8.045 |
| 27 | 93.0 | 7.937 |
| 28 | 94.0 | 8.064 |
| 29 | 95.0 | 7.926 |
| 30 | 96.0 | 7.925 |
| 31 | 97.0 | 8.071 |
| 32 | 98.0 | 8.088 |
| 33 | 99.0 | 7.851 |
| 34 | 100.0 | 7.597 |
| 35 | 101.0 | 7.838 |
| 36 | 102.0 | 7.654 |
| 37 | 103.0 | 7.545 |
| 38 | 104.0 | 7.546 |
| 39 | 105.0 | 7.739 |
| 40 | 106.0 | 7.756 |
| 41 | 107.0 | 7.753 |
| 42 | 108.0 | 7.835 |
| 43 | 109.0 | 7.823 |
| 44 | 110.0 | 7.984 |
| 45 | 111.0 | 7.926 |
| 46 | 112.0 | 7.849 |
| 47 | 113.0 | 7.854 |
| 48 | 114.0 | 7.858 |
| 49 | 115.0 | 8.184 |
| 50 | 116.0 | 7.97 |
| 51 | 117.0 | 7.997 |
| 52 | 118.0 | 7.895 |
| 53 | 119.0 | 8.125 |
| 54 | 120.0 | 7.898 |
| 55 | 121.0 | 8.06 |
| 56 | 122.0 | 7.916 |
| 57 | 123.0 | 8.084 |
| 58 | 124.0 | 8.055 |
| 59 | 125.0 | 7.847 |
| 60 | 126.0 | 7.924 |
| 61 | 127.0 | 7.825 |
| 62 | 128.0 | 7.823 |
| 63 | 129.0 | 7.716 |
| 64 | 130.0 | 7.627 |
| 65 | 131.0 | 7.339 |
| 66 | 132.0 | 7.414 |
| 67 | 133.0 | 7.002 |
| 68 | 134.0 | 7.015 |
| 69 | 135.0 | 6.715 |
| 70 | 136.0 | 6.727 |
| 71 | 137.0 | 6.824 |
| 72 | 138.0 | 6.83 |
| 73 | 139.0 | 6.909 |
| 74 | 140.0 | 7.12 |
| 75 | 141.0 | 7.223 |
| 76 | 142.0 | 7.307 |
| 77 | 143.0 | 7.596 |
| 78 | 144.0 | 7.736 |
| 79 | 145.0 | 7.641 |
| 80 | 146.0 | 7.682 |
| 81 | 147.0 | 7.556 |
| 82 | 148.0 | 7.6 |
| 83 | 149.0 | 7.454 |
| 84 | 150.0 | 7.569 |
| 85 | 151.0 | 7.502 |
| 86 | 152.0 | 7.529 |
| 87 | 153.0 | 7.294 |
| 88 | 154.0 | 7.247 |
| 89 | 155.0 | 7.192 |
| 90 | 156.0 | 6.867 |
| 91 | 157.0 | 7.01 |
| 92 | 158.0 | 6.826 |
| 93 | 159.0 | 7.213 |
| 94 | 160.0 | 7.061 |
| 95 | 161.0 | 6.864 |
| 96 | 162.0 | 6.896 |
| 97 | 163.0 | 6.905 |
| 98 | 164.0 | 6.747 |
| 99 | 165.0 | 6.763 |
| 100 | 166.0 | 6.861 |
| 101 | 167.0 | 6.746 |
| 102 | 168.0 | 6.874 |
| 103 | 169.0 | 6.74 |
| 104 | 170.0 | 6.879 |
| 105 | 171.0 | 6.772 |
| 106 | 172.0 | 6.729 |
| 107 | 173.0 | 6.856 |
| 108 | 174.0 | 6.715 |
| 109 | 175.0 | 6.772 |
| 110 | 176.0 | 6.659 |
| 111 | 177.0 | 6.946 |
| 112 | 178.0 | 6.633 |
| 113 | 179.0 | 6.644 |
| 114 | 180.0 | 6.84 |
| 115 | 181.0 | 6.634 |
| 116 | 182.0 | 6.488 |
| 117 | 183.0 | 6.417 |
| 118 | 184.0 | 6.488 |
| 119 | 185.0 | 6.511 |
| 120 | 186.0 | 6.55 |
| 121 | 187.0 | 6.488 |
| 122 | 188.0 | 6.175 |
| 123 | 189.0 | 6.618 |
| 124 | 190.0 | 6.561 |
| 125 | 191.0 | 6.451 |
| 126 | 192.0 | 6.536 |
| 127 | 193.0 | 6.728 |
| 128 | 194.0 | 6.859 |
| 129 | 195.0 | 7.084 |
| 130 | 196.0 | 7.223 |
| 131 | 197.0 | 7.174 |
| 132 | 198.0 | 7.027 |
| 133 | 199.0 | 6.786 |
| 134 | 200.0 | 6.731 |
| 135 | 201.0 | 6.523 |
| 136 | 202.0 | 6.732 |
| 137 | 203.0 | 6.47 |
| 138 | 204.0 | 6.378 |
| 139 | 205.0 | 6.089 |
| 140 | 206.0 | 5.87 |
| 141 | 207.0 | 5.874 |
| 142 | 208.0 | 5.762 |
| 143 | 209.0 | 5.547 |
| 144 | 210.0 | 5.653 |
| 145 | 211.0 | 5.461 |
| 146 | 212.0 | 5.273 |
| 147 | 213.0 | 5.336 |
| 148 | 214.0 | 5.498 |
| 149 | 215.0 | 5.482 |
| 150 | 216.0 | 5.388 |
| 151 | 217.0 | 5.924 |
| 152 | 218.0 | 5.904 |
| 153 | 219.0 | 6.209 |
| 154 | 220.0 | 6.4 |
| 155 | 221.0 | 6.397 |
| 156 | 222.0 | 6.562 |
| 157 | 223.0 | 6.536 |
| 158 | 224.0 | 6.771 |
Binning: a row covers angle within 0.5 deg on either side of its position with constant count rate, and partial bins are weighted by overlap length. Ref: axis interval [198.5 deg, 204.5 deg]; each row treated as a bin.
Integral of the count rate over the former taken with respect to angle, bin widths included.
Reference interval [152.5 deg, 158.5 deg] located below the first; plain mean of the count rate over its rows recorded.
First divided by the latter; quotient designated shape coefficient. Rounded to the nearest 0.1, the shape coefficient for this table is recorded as 5.6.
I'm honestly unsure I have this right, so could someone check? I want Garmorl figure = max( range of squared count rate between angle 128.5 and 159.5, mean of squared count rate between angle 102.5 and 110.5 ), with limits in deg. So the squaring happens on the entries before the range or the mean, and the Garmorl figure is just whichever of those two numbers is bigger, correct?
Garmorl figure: 60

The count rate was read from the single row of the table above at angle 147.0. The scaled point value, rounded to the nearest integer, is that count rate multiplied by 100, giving 756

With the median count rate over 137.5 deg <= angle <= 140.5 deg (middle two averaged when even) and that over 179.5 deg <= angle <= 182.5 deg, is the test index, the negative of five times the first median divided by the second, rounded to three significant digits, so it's -5.21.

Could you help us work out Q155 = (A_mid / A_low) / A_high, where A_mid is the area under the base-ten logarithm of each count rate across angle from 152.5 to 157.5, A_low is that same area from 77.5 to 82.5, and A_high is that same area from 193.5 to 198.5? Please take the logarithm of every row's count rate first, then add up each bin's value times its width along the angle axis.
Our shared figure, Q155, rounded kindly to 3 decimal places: 0.216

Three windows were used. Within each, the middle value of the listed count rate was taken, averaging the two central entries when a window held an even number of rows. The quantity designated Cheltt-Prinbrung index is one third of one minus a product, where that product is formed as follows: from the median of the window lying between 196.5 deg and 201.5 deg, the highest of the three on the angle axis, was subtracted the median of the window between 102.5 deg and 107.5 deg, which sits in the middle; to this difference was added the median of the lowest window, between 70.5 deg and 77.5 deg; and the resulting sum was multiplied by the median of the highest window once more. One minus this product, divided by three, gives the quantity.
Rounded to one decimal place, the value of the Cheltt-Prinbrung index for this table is -16.7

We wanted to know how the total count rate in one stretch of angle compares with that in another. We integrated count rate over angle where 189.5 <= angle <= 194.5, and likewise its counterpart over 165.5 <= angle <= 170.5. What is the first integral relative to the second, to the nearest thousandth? 0.972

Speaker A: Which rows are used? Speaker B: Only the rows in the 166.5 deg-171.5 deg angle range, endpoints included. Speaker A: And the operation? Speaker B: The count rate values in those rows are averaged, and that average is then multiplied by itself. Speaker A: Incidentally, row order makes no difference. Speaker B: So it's 46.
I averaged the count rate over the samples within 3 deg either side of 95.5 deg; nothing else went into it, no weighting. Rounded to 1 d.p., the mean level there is 8.0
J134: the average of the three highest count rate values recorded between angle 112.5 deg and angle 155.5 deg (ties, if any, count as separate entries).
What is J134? 8.13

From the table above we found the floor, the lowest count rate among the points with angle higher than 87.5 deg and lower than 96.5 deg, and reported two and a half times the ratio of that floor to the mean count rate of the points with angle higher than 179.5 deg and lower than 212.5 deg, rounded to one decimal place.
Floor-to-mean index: 3.1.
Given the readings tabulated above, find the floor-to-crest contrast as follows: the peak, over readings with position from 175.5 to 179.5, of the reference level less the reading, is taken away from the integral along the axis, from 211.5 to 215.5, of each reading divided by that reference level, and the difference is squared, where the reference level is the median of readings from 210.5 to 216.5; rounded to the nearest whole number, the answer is 27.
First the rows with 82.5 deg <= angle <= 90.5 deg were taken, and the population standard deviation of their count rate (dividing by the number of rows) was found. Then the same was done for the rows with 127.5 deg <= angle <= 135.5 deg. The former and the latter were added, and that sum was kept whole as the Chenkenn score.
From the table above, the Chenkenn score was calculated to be 0.51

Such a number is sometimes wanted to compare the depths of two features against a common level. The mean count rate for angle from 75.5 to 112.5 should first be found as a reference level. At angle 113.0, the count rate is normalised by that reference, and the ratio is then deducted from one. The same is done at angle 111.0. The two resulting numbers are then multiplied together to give 0.000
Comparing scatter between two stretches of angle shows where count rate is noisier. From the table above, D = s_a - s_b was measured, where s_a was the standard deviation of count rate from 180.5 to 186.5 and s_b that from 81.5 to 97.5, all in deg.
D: -0.14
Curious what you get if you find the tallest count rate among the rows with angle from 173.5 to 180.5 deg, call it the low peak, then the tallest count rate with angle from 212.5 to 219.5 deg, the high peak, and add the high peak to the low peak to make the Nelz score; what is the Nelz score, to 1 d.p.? 13.2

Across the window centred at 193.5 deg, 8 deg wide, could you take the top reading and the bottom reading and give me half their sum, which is 6.8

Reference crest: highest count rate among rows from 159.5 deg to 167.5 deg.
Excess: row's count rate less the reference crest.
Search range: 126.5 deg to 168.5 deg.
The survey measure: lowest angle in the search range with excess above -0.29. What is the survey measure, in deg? 127.0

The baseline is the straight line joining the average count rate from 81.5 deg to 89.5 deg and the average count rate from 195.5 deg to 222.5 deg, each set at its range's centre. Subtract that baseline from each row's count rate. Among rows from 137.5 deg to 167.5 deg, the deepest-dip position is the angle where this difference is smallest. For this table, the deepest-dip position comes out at 138.0 deg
